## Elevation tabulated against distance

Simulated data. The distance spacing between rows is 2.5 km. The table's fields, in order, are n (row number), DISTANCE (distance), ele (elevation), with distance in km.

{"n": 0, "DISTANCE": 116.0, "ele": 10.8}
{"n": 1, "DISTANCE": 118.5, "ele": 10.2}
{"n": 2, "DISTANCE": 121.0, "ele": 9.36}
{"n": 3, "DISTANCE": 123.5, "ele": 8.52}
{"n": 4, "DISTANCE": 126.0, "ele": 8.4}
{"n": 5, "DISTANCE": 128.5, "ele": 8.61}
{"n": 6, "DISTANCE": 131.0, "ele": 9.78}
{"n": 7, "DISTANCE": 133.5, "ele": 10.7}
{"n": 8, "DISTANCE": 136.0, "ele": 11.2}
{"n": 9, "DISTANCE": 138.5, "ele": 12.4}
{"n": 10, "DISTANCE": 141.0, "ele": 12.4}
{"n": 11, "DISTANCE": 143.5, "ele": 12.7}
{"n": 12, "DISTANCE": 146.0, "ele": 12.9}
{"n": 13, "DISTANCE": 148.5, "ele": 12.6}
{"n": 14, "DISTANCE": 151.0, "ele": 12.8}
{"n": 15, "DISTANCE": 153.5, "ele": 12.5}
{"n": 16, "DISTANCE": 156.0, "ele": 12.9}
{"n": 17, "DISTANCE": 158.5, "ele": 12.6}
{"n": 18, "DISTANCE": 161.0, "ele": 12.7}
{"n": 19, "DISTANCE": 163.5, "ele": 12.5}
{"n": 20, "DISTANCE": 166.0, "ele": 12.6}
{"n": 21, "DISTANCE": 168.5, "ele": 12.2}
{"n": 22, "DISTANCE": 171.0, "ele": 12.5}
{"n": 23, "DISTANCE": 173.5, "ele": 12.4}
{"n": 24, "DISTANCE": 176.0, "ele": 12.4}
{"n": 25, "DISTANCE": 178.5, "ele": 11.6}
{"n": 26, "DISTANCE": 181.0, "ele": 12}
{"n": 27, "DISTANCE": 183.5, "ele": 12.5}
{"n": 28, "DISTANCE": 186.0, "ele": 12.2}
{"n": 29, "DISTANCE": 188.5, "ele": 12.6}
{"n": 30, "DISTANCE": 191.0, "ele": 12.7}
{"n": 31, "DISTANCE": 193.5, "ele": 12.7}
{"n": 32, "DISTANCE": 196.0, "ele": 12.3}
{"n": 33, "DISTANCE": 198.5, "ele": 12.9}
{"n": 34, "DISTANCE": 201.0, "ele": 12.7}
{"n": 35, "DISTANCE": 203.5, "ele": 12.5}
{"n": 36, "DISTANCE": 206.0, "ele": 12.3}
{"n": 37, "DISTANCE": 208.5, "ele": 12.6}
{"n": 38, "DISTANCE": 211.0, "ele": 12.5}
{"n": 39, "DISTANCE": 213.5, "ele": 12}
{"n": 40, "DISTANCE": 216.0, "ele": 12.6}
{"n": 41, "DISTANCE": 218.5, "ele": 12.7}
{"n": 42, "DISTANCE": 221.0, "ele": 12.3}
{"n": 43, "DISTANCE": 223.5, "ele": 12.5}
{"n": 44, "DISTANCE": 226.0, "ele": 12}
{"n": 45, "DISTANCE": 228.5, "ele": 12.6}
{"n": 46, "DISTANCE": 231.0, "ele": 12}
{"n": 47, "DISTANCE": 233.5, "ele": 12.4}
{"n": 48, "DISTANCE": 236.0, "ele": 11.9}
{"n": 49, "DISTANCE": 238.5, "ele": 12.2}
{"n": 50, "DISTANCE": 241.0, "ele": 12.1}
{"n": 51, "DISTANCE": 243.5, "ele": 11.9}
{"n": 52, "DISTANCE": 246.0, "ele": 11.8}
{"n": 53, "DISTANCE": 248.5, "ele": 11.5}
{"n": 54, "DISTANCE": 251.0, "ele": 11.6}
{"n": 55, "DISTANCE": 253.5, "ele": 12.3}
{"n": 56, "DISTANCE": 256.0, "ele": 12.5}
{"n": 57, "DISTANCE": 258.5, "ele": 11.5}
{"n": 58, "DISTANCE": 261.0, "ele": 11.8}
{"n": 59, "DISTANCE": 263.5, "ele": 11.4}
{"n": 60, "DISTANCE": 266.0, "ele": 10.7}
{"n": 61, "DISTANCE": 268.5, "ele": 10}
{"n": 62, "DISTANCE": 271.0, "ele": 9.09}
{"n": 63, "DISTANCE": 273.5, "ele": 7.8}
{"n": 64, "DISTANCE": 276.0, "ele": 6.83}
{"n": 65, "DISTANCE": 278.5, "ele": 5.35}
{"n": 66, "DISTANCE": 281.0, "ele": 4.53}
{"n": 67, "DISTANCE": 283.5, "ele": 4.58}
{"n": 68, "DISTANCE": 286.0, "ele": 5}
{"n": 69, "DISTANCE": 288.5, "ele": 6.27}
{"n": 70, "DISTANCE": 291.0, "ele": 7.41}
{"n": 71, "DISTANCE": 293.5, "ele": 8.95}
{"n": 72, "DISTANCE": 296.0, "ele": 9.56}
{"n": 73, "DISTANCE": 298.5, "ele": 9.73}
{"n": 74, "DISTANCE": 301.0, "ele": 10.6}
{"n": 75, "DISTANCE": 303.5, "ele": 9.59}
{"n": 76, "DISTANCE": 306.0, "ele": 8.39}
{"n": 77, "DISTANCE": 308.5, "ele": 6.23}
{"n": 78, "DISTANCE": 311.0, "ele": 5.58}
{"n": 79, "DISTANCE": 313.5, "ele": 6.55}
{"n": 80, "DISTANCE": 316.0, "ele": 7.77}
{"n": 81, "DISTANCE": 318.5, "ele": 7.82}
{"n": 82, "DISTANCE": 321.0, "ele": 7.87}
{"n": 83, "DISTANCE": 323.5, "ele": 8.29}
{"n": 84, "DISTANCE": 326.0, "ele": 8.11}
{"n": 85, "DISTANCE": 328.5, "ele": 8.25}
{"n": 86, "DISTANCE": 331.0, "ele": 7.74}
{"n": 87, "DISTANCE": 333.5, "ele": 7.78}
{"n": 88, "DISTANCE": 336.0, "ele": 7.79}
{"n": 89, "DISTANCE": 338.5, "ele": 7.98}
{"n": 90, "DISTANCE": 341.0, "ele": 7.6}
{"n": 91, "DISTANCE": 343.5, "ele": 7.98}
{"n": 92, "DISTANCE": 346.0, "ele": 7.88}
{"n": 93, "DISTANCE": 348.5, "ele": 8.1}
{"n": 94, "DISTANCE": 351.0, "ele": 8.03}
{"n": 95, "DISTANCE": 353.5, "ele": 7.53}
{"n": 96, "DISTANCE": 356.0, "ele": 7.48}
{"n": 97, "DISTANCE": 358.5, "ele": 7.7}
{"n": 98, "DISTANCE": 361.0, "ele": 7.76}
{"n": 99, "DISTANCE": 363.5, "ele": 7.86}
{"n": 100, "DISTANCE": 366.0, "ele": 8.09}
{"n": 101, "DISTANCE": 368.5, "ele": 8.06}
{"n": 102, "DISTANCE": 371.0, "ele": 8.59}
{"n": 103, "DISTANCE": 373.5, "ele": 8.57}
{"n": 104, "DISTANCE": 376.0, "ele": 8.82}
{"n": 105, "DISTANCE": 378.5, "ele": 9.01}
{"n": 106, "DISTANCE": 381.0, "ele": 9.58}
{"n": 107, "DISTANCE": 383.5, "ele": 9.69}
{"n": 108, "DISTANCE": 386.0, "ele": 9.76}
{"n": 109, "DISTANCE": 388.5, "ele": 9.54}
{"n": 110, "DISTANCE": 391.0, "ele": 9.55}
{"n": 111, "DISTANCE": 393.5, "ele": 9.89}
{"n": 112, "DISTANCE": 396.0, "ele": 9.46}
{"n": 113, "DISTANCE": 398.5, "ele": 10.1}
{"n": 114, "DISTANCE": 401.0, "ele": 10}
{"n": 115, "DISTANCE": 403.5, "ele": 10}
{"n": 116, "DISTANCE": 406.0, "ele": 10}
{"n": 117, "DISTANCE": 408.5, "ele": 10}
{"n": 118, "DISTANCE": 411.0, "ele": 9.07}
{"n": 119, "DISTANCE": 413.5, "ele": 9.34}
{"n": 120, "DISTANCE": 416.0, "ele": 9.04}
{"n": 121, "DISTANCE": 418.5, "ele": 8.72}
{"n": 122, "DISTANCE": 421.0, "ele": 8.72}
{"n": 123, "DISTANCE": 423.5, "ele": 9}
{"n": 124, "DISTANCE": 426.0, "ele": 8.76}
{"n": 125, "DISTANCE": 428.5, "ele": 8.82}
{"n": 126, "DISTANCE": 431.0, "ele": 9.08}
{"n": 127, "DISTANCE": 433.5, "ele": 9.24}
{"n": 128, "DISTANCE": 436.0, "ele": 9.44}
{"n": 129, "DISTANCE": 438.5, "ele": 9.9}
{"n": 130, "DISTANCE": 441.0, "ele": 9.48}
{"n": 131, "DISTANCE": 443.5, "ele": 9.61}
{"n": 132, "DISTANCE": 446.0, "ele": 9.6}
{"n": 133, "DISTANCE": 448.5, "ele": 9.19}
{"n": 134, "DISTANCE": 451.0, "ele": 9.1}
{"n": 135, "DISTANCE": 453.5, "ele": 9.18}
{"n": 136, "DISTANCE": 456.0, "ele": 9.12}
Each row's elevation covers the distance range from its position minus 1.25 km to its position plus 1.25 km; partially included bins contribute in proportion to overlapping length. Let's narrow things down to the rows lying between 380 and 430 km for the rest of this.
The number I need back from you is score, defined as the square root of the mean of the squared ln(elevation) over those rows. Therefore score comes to 2.2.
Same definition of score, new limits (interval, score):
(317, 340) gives 2.1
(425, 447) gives 2.2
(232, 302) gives 2.2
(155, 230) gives 2.5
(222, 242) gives 2.5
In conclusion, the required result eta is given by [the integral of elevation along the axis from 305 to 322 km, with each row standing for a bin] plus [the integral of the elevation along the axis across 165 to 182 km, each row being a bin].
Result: 330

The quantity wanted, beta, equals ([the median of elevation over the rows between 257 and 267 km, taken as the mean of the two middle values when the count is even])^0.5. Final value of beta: 3.4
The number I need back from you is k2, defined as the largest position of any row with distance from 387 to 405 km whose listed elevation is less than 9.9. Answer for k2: 396.0 km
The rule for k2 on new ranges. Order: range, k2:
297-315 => 313.5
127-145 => 131.0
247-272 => 271.0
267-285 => 283.5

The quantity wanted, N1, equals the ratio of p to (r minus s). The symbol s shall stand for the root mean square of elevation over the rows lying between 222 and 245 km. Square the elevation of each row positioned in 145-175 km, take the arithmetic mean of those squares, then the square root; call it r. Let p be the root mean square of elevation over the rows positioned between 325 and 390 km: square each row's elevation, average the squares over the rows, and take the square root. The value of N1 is 20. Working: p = 8.3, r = 12.6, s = 12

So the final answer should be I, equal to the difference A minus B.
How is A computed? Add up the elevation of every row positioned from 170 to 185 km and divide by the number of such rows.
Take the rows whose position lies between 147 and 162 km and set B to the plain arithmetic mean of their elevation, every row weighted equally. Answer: 0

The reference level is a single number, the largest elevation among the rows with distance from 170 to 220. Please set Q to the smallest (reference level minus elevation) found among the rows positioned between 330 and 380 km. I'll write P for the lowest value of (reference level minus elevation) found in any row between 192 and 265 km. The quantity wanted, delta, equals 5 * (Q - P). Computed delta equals 19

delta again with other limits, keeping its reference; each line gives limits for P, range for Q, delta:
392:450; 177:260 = -14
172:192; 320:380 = 18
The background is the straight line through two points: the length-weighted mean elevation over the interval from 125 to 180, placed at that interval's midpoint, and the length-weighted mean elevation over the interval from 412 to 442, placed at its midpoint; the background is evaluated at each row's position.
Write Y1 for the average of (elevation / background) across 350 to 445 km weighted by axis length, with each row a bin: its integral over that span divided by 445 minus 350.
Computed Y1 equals 0.96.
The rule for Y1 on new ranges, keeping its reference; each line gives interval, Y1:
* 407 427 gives 0.99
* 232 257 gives 1.10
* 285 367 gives 0.78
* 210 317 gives 0.92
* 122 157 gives 0.94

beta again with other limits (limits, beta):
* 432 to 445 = 3.1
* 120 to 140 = 3.1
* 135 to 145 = 3.5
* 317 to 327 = 2.8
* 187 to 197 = 3.6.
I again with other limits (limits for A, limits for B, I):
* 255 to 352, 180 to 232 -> -4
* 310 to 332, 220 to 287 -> -3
